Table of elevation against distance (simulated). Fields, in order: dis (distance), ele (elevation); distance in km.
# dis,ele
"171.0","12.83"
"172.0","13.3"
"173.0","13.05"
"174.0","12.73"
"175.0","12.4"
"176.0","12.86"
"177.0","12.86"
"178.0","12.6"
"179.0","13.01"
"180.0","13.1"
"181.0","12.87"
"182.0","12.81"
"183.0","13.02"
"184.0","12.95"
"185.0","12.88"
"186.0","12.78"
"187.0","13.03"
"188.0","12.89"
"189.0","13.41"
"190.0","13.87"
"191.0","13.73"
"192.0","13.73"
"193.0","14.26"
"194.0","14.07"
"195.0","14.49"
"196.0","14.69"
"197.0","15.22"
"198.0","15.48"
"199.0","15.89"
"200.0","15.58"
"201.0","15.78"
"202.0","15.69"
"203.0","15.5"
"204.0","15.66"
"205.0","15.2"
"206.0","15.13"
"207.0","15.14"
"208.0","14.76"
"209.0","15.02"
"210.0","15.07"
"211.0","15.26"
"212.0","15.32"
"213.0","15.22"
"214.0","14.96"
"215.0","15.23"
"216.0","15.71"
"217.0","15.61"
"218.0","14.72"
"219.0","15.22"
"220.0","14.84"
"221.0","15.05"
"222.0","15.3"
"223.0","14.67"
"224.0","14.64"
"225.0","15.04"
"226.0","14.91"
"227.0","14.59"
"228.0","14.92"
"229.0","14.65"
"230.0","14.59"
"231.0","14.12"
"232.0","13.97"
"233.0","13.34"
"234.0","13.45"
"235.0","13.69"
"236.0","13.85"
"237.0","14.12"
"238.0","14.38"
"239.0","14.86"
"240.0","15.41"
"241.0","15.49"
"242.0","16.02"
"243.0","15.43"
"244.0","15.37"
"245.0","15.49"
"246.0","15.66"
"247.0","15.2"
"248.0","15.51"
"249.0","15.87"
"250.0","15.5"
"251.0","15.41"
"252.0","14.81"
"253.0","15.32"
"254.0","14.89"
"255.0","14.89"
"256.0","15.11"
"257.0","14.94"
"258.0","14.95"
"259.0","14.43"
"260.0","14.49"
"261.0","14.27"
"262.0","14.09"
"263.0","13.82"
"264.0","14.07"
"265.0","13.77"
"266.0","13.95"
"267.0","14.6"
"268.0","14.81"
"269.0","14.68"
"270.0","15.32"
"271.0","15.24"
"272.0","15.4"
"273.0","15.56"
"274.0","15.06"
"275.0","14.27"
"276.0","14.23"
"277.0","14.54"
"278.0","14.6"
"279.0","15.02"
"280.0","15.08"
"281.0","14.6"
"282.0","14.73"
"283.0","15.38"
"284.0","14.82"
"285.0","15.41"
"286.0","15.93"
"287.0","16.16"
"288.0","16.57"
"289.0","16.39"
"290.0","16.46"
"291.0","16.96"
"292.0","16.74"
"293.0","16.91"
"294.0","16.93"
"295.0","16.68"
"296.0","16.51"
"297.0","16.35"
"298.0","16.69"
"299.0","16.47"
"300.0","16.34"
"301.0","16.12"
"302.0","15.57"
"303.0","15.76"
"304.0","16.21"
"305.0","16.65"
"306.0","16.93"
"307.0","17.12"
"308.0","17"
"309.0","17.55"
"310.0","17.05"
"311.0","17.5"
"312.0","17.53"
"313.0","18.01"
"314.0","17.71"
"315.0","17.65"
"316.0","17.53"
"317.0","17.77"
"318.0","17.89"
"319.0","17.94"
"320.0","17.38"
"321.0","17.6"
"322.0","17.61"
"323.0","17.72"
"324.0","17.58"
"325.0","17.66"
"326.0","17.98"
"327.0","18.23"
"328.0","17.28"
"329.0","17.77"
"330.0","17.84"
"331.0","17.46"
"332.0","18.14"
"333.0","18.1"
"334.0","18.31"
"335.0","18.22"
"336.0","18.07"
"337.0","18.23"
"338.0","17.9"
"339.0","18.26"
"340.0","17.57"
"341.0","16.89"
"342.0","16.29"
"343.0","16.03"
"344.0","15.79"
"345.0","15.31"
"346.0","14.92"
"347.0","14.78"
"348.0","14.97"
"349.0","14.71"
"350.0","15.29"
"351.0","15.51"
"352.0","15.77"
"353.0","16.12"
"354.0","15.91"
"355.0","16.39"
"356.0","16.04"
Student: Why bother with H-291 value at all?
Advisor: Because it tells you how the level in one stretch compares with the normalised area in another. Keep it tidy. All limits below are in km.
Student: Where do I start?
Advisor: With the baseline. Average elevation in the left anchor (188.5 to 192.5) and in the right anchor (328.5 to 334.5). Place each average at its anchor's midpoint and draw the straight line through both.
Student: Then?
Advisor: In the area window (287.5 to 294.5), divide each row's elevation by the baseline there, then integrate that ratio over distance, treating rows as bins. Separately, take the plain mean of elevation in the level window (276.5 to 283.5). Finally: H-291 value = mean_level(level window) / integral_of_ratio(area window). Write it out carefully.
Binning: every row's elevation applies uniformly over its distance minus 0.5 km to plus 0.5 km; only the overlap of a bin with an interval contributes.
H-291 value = 2.12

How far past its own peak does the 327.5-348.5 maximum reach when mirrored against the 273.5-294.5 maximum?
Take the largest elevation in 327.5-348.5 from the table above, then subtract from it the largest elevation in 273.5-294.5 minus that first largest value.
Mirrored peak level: 19.7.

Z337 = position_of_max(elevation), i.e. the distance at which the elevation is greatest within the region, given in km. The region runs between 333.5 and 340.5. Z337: 334.0 km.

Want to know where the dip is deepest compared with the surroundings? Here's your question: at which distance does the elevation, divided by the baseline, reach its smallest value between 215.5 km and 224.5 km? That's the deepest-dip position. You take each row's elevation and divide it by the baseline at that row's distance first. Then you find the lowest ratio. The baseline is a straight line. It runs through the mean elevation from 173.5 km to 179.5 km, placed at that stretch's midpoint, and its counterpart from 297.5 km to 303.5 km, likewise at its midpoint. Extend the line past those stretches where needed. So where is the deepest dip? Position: 224.0 km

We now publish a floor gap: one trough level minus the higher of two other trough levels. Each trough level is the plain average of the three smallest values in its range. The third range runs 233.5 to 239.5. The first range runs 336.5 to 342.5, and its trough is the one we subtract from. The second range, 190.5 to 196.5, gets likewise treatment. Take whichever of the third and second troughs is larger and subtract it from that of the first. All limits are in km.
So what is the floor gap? 3.1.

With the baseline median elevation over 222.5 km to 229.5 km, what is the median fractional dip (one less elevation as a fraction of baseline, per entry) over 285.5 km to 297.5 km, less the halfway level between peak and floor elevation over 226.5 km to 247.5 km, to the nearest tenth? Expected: -14.8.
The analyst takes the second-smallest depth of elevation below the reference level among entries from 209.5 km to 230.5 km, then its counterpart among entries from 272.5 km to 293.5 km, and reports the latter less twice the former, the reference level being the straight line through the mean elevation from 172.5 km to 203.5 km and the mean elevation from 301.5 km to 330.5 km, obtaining 1.8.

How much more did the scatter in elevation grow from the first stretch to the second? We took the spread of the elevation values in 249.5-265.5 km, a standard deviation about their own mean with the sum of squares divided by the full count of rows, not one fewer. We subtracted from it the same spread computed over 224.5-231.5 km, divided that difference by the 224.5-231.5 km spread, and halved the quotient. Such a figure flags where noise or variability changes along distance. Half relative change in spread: 0.4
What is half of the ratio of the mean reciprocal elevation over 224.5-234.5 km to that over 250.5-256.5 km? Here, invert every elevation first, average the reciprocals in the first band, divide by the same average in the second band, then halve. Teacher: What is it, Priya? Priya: 0.526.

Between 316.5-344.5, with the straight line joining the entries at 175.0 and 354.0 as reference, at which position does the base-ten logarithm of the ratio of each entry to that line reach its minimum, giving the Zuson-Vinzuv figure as 344.0 km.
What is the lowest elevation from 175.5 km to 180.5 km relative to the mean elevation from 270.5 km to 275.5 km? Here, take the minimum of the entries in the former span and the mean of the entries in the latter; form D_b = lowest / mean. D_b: 0.83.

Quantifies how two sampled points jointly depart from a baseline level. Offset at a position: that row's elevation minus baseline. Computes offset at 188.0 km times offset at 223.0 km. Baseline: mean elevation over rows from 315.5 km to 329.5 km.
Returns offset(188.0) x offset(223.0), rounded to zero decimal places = 15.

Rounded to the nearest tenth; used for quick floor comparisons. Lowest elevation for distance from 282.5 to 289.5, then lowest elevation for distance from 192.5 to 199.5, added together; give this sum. 28.9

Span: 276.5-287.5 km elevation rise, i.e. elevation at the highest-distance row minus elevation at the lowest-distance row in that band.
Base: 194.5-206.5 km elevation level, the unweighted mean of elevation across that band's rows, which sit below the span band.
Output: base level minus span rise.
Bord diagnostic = 13.7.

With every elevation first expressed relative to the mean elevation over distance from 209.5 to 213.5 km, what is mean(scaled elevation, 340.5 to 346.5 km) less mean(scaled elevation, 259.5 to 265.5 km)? 0.12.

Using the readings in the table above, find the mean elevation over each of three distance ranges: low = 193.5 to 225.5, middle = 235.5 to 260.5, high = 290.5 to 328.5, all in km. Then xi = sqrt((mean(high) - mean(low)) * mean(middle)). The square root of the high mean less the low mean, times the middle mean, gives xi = 5.5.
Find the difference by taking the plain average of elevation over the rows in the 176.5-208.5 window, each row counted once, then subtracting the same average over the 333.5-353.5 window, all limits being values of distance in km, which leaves -2.3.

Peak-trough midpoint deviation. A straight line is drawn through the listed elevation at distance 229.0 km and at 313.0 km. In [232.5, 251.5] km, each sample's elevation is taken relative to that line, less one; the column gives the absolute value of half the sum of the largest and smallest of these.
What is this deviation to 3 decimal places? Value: 0.022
